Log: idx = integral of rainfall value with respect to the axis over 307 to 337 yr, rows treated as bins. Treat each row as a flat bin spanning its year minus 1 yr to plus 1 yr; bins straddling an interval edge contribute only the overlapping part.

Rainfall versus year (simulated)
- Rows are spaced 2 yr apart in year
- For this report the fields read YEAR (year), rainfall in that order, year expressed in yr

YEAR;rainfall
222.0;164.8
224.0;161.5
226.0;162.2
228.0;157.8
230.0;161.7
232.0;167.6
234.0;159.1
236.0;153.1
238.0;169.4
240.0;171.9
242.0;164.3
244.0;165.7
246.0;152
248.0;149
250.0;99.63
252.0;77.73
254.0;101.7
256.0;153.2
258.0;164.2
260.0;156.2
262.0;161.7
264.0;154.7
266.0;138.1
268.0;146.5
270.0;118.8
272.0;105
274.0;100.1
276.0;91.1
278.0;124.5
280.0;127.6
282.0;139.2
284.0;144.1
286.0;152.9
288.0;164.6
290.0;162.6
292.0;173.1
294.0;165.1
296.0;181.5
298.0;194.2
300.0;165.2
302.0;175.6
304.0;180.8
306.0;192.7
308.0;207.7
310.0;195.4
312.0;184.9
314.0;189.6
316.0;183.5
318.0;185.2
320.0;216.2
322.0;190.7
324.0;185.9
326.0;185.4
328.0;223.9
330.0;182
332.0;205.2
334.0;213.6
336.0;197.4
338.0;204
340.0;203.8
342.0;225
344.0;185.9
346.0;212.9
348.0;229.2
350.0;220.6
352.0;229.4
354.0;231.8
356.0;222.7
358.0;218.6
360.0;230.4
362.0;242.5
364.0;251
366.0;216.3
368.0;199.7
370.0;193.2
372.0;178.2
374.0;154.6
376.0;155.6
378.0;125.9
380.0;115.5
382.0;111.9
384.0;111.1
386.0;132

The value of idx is 5893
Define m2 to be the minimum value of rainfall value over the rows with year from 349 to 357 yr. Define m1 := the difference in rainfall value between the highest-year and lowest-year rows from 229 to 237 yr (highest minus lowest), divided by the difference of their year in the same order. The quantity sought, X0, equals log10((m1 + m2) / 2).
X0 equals 2.04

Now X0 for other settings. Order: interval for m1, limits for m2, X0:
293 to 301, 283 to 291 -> 1.86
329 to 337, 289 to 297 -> 1.92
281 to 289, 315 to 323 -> 1.97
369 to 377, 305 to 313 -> 1.95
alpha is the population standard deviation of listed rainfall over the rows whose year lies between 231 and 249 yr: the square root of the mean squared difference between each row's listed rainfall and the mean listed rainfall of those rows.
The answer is 8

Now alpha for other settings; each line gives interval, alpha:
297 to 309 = 14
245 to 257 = 30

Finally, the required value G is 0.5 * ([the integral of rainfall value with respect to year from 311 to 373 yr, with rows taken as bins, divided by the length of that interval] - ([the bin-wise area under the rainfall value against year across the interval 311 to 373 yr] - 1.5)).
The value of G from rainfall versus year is -6334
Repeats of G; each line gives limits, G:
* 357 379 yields -2067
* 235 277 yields -2824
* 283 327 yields -3886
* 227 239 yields -887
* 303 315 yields -1054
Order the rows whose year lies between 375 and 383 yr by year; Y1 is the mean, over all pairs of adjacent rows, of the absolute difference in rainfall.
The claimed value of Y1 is 15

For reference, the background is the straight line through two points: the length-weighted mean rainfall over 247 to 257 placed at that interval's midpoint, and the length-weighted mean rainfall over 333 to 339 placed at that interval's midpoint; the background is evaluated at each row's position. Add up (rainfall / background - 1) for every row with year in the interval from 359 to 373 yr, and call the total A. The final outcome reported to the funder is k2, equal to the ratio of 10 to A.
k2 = -17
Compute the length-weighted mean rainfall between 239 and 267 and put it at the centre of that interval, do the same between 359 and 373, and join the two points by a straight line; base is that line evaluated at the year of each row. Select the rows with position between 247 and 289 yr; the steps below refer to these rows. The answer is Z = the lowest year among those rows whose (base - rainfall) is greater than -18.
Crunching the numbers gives 248.0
